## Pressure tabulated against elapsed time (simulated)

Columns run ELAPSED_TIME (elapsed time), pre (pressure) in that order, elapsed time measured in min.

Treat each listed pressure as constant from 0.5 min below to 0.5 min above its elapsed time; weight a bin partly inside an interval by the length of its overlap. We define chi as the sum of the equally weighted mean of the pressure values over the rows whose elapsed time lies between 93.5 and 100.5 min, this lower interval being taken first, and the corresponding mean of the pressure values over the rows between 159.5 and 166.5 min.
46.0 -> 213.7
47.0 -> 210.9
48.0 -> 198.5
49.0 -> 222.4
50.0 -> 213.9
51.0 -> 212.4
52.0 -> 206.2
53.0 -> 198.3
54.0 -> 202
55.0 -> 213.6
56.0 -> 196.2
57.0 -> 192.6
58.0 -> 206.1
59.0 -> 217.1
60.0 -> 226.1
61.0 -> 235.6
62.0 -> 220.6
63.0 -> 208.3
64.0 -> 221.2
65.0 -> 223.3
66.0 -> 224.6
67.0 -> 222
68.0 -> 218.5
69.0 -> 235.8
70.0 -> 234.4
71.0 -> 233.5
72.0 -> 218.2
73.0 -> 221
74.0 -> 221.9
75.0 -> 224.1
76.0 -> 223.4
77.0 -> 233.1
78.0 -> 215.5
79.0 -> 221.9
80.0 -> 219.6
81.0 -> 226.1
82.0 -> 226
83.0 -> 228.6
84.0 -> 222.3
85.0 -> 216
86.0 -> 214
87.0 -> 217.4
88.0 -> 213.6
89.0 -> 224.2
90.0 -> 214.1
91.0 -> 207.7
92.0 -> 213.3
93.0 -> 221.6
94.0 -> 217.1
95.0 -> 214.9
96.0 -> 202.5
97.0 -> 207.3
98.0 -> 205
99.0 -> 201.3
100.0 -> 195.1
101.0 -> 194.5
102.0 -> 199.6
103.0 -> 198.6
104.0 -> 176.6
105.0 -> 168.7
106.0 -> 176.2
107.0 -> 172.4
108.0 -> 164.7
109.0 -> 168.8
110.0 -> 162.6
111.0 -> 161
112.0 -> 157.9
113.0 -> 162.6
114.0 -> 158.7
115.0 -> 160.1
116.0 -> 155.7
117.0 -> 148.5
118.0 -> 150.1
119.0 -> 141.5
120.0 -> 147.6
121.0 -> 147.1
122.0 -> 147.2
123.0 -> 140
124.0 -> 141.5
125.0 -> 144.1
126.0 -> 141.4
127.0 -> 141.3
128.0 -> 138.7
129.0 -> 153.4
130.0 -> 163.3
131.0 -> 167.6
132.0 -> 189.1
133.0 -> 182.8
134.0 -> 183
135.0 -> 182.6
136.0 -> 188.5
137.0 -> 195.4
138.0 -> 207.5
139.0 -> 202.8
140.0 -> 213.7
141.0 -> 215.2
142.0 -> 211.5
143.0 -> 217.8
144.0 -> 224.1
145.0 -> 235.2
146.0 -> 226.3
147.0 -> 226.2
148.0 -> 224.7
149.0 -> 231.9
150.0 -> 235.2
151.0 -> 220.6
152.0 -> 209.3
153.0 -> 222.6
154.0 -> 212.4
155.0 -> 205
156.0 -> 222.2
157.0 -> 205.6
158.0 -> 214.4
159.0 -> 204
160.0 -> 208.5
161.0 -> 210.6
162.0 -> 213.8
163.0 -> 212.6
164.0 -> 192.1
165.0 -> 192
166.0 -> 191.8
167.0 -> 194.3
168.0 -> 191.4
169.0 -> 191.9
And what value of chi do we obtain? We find 409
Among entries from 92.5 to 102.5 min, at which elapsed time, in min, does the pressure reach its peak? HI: 93.0 min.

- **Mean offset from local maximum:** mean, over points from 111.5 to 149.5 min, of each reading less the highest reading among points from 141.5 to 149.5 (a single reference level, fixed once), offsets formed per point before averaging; -57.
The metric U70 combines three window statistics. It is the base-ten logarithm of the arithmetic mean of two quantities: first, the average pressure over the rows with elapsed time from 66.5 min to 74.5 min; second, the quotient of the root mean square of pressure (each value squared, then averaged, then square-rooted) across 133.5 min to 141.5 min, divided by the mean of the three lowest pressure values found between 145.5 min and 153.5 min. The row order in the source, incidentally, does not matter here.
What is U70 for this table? 2.05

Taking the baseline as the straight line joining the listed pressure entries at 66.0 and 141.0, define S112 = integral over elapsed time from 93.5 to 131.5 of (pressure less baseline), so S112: -1918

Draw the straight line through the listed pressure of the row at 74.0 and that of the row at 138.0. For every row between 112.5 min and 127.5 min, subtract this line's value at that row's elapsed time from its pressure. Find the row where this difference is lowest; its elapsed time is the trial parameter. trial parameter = 123.0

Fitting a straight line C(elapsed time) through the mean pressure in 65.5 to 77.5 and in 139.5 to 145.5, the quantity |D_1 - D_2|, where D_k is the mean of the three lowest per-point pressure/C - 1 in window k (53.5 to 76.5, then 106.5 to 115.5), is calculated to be 0.15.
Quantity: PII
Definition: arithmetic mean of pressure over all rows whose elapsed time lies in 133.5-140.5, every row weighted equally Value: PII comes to 196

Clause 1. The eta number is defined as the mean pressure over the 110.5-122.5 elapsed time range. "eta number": 153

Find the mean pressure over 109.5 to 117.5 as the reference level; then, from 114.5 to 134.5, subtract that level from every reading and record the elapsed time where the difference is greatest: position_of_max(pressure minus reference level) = 132.0 min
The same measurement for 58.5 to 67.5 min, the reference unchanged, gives 61.0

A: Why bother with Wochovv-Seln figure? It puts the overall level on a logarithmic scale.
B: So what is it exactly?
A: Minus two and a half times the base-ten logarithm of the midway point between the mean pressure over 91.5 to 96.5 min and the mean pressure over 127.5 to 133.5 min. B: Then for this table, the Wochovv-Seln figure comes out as -5.70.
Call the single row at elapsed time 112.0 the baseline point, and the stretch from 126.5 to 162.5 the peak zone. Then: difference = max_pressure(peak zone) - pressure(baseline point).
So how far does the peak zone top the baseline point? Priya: 77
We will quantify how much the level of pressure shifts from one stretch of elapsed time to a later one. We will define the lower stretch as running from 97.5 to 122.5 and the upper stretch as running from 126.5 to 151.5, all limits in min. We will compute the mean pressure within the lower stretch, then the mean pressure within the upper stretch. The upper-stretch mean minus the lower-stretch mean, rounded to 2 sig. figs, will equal 30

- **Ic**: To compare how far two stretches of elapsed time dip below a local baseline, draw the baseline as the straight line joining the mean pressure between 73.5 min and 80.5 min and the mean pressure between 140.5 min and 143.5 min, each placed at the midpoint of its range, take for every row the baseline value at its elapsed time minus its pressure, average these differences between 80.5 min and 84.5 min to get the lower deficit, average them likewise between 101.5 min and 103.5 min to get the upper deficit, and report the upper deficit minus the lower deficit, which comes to 24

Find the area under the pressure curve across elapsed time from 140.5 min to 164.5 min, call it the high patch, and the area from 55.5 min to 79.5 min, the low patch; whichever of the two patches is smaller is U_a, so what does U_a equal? 5202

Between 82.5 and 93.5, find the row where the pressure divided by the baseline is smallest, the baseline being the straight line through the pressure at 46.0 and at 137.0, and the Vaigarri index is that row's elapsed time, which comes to 91.0 min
